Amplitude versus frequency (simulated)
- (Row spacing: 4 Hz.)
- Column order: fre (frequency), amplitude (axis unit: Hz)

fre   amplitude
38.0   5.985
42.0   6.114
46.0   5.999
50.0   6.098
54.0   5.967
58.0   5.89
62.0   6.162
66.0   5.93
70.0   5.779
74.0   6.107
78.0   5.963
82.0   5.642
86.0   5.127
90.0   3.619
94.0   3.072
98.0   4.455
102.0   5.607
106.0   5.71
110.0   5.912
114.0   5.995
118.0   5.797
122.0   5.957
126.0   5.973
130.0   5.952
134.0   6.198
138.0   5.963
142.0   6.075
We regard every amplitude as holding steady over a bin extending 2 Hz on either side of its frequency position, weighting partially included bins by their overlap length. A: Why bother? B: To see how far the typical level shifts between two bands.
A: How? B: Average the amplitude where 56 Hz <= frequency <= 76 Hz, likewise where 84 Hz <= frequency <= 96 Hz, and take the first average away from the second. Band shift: -2.0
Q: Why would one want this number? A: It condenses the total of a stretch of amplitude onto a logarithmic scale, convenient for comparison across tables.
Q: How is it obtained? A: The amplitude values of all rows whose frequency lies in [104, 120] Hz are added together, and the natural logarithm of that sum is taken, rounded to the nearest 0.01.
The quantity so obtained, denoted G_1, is 3.15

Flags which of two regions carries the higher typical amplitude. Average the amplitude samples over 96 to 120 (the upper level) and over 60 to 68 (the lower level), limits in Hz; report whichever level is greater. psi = 6.05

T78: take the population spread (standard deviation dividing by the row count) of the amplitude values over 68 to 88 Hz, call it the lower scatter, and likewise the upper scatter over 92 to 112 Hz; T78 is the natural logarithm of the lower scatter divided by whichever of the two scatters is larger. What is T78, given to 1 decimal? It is -1.2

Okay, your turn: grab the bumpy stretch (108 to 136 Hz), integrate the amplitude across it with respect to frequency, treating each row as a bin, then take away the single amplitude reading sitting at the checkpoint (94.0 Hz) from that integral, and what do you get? 164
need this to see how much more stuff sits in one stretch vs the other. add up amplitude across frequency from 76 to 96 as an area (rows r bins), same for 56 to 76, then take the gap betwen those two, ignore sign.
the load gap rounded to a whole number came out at 26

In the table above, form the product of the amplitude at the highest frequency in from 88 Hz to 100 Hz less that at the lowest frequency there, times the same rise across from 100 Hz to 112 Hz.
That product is 0.25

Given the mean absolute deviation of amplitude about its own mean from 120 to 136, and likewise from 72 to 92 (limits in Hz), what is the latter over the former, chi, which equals 8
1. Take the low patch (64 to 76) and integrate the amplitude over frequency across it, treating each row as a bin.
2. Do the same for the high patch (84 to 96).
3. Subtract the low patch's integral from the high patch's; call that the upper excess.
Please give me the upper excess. -24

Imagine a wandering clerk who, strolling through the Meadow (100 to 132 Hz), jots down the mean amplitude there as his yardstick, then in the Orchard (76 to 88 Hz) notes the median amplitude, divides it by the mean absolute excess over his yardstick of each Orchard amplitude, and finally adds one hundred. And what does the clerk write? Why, 116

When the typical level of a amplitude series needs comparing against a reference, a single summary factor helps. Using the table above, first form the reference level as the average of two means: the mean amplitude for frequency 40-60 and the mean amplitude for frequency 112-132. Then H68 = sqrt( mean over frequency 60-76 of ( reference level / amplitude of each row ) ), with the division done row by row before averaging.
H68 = 1.00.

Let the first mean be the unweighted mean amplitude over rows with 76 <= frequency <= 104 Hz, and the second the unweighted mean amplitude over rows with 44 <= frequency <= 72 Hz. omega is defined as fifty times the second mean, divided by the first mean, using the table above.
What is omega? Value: 62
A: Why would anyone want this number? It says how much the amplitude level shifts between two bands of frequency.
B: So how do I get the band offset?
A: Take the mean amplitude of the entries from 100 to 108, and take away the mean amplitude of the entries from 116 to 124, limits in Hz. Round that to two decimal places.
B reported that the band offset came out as -0.22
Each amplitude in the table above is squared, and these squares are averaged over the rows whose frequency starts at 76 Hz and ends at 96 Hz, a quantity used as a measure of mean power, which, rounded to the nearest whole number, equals 23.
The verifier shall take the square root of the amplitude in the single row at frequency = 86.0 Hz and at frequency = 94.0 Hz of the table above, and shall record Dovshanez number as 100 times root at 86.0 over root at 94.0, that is 129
